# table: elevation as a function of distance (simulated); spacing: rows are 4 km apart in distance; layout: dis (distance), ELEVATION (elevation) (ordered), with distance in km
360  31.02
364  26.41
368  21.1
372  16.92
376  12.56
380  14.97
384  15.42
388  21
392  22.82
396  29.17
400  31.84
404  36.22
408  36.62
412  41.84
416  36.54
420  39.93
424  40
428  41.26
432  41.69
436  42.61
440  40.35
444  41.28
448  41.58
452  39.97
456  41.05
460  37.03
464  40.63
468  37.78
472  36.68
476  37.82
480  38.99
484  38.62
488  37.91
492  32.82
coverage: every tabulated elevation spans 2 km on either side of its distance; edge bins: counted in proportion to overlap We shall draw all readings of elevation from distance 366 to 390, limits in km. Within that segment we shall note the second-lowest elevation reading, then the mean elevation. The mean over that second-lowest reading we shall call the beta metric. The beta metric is 1.14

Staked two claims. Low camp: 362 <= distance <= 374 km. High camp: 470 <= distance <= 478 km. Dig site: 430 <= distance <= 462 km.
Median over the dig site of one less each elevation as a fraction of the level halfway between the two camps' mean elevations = -0.40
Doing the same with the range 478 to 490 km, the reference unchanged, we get -0.32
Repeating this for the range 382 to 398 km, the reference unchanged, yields 0.25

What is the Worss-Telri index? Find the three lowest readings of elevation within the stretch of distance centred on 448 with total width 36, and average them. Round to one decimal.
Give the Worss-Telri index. 39.1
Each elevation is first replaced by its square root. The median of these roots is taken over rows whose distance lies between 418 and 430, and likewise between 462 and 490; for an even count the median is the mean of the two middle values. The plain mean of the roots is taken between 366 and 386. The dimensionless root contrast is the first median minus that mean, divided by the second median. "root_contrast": 0.38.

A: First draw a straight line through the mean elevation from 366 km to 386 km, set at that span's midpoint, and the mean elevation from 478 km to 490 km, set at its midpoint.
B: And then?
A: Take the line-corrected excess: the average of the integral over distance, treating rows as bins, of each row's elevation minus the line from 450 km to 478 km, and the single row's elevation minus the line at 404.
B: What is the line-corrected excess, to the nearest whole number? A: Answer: 68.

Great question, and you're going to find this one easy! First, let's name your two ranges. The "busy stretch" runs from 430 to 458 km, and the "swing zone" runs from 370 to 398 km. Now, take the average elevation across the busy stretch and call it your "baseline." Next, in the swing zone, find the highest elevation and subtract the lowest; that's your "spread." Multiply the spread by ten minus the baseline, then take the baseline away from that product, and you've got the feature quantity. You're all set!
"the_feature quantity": -560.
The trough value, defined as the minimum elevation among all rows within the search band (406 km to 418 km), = 36.54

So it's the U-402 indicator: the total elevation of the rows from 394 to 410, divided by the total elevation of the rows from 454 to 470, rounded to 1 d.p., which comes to 0.9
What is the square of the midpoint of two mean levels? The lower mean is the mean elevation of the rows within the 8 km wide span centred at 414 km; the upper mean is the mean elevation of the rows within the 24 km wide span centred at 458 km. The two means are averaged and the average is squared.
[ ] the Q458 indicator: 1555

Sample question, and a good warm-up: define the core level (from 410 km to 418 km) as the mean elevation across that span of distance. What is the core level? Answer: 39.2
